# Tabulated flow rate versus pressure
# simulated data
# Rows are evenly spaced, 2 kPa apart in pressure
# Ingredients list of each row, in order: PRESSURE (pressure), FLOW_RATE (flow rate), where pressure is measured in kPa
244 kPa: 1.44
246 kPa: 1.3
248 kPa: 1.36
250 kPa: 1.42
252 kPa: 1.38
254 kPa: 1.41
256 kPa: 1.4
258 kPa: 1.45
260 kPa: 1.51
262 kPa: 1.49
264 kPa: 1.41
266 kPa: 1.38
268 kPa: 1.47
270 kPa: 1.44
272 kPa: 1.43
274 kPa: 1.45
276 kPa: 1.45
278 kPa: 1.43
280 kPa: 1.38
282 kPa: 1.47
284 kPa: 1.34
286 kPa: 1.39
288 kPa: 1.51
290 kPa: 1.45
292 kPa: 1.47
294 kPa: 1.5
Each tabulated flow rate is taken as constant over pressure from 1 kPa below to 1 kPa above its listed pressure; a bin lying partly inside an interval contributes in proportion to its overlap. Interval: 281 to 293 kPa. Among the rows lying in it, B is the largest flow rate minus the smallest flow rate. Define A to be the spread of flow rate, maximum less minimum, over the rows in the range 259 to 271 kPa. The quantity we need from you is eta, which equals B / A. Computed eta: 1.31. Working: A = 0.13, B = 0.170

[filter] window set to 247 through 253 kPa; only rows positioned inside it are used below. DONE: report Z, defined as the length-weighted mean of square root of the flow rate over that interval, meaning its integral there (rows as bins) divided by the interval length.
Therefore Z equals 1.18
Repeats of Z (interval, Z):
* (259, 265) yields 1.21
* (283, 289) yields 1.19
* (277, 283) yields 1.19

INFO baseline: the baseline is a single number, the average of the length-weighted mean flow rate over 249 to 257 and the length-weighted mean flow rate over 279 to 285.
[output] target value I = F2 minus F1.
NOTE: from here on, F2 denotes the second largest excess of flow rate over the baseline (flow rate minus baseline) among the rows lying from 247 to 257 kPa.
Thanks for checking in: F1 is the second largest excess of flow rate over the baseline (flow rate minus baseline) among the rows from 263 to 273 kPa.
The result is -0.030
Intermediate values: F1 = 0.04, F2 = 0.01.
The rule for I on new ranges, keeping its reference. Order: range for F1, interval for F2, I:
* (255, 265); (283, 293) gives -0.020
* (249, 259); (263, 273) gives 0.020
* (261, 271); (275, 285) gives -0.020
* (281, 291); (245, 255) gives -0.060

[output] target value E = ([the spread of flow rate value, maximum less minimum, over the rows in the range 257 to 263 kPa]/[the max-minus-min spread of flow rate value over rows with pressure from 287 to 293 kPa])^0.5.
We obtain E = 1.00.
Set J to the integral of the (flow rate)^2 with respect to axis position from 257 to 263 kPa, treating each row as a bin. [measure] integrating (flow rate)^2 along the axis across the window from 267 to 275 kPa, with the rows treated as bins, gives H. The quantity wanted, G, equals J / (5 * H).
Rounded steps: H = 16.8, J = 13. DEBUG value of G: 0.16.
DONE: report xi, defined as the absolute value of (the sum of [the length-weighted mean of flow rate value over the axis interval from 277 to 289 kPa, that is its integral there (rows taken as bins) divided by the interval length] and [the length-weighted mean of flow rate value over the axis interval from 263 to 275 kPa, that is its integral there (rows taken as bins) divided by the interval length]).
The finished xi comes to 2.85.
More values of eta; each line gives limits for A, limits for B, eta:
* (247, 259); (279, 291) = 1.89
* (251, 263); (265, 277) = 0.69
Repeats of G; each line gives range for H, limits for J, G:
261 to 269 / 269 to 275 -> 0.15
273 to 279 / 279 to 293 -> 0.46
